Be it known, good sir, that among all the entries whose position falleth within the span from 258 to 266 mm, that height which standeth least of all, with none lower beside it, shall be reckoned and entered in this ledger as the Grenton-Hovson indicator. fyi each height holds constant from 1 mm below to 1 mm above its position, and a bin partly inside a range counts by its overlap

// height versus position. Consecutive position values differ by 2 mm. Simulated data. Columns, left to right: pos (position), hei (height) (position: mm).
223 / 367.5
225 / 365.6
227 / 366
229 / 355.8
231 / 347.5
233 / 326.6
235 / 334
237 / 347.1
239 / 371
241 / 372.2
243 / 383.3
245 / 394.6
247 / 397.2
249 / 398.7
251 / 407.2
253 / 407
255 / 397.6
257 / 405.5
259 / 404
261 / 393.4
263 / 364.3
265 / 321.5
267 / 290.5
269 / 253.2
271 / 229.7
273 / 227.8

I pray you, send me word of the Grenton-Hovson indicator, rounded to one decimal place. 321.5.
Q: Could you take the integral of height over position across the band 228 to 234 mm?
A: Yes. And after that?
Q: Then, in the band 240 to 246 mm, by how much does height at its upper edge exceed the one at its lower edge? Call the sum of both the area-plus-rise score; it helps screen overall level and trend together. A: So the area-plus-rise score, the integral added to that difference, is 2082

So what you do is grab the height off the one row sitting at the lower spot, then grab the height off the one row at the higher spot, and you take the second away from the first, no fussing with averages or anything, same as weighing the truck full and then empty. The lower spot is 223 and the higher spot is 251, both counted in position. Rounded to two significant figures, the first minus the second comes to -40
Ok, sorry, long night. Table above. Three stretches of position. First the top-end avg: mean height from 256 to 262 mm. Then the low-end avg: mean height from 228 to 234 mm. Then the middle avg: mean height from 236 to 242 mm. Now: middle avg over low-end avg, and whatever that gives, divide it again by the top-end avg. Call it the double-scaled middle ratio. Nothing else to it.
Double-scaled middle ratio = 0.0026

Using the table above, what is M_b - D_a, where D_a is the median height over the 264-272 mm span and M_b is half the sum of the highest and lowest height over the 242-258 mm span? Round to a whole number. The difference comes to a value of 123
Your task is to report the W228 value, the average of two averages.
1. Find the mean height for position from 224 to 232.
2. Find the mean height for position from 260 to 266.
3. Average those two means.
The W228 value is 359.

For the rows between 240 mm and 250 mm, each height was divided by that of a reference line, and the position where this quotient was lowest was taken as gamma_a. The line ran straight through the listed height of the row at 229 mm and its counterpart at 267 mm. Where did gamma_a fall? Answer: 241 mm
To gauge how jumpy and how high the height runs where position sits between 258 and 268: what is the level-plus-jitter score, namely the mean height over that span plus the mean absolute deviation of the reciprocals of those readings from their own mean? 355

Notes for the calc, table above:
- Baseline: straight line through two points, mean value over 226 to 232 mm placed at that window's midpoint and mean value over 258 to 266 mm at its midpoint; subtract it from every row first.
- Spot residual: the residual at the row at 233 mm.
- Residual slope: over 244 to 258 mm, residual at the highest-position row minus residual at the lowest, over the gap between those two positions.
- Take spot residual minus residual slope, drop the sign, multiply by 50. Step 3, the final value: 1602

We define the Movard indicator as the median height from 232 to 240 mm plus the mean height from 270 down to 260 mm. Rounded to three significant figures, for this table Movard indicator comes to 665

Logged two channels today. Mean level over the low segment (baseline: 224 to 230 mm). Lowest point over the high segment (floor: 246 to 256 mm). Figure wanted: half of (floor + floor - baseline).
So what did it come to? 216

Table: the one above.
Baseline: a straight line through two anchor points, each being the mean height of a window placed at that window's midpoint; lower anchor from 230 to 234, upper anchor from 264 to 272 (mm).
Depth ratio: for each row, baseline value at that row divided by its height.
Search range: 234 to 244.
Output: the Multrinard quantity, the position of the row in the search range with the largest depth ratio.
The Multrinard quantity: 235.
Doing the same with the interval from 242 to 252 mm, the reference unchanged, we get 243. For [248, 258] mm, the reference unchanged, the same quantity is 249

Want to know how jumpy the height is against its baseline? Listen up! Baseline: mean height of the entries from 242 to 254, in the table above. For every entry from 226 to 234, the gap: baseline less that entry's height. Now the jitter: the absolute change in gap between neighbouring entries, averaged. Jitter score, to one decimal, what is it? 13.1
